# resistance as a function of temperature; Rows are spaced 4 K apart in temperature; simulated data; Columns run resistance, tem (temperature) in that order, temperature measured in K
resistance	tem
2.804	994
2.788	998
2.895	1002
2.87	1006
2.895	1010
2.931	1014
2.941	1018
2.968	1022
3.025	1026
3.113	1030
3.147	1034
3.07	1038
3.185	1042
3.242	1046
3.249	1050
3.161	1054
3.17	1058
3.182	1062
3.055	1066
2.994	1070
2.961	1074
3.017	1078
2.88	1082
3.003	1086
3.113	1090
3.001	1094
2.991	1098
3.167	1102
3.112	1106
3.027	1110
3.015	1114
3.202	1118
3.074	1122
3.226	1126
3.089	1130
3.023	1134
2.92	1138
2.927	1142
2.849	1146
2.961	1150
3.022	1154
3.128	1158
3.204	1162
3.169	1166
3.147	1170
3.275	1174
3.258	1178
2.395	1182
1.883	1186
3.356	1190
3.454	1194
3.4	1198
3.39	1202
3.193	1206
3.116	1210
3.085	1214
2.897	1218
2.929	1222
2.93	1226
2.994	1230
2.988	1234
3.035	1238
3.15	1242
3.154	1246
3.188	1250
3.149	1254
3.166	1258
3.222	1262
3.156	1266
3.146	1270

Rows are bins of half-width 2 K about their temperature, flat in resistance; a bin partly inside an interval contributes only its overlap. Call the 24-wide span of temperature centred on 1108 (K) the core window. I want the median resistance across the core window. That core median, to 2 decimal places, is 3.07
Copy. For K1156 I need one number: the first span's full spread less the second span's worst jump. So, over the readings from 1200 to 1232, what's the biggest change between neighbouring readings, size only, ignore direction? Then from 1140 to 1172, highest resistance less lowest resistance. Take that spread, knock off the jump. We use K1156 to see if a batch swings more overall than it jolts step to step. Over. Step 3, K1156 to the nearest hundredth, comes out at 0.16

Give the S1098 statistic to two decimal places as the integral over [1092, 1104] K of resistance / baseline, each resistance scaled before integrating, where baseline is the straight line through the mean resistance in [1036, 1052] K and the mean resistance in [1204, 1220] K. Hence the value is 11.63 K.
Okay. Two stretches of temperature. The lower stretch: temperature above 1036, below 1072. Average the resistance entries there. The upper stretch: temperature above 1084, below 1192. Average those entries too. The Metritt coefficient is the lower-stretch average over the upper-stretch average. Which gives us 1.04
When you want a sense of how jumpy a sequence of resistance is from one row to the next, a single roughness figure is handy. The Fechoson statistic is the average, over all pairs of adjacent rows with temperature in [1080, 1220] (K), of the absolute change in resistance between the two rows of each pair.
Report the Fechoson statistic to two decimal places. 0.16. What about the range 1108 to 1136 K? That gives 0.11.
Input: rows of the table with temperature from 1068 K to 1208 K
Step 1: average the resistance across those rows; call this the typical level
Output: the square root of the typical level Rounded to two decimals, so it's 1.75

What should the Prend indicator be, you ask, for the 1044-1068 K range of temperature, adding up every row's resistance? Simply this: 19.1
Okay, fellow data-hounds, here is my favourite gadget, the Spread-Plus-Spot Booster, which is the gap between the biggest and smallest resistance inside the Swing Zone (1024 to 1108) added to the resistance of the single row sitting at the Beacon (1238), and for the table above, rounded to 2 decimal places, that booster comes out 3.40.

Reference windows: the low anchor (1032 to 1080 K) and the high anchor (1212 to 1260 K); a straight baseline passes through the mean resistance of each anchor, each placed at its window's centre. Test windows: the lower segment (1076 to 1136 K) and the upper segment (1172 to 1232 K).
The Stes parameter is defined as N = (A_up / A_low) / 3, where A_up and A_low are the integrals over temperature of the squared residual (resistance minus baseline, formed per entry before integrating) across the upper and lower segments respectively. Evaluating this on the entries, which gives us 5.6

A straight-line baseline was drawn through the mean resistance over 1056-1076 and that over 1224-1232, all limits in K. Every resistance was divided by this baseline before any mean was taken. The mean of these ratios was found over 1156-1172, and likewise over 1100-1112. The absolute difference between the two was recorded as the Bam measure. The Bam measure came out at 0.033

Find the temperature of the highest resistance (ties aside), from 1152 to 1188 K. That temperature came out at 1174 K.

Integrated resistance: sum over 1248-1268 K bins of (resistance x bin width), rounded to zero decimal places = 64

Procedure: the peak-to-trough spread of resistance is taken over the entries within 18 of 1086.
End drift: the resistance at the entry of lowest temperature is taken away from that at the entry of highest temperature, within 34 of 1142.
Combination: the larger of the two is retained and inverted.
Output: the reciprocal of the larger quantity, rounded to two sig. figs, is 3.5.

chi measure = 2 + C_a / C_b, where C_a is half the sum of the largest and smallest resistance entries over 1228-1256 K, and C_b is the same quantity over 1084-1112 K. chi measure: 3.00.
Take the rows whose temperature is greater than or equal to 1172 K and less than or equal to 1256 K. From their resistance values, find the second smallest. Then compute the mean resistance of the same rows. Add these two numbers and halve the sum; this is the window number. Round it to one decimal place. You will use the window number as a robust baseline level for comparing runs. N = 2.7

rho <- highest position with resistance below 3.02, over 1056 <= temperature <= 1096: 1094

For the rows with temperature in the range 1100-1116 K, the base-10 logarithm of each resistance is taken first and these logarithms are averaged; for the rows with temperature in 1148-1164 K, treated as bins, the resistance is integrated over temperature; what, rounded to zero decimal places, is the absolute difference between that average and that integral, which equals 49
